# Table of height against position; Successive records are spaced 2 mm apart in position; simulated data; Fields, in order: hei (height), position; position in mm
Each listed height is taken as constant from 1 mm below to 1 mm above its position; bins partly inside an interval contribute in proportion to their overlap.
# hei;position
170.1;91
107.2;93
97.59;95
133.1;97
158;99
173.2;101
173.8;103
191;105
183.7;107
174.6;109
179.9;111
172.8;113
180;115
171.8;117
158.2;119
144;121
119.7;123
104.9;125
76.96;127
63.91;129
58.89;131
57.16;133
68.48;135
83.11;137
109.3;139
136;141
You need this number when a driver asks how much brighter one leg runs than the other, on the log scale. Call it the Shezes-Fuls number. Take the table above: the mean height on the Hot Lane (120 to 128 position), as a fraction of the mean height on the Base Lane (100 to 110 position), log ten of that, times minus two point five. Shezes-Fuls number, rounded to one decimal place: 0.5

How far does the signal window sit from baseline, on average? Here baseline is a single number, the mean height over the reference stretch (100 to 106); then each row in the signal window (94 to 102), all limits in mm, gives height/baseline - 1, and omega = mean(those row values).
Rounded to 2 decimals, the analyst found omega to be -0.22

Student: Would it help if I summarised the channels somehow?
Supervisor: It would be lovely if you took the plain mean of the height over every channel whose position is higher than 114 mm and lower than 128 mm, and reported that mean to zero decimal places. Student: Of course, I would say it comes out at 137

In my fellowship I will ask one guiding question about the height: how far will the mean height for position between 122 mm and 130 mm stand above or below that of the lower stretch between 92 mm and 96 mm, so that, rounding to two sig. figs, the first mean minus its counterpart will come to -11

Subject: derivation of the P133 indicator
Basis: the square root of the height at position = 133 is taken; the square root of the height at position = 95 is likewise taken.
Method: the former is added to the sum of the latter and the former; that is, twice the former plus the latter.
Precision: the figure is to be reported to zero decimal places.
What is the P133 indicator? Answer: 25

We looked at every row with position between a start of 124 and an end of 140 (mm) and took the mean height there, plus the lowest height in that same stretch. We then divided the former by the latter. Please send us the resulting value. 1.36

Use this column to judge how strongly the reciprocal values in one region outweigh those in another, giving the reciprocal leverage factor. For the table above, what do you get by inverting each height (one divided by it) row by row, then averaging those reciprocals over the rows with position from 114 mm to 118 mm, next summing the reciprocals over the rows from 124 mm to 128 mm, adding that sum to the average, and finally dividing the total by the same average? 5.0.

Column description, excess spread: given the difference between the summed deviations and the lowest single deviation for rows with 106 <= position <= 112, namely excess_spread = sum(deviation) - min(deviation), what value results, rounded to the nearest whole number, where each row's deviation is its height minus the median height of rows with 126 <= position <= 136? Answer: 236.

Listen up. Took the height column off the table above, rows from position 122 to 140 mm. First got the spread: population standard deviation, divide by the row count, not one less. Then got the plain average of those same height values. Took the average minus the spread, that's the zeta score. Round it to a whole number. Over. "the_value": 60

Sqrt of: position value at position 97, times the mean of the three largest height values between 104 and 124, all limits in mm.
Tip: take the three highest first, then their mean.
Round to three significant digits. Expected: 157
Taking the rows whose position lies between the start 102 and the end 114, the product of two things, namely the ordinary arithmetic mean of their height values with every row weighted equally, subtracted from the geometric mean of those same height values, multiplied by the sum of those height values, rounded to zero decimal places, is -124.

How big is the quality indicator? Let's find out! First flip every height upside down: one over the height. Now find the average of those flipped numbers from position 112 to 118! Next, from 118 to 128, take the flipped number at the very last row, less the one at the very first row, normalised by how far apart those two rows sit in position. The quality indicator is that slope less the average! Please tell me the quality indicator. -0.0049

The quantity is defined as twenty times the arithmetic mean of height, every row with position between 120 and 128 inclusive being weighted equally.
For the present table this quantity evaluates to 2228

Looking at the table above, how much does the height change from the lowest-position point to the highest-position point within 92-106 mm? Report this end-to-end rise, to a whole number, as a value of 84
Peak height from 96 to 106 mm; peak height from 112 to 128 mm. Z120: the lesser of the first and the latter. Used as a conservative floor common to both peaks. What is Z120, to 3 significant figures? 180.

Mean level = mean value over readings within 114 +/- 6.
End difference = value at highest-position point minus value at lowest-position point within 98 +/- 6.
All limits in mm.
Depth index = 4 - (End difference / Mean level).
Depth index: 3.6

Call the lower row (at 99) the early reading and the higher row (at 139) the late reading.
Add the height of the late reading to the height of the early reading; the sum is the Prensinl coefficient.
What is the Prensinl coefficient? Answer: 267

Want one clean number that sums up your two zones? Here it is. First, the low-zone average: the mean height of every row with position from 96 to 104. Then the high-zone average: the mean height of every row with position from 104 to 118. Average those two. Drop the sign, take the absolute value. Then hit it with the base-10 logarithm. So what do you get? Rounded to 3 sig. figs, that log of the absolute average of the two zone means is 2.23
